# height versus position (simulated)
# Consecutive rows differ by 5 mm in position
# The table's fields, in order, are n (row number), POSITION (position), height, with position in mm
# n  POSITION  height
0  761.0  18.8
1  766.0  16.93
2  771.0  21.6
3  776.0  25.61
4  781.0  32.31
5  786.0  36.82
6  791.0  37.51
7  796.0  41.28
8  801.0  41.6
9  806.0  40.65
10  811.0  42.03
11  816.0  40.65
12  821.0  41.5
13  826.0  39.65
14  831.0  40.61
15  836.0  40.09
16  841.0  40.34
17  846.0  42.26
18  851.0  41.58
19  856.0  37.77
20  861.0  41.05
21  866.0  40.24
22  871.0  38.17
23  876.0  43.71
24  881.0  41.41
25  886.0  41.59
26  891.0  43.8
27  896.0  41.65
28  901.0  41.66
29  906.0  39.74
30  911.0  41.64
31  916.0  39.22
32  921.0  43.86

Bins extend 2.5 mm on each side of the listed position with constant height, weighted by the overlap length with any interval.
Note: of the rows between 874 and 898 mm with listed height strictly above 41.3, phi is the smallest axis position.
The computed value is 876.0 mm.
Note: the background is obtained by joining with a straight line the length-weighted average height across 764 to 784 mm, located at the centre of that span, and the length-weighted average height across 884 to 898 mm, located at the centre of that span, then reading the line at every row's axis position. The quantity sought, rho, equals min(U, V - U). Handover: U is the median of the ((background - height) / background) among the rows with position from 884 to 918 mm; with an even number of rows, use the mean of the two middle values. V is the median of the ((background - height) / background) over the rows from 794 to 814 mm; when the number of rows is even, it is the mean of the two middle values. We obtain -0.47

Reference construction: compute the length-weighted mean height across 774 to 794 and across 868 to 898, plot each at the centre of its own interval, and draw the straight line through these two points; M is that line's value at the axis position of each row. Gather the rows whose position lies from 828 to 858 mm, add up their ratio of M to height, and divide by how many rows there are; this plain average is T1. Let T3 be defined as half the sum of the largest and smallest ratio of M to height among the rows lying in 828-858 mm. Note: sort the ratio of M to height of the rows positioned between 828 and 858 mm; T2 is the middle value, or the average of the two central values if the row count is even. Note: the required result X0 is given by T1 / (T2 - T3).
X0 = -25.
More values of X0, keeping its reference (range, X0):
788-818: -70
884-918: -78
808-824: 77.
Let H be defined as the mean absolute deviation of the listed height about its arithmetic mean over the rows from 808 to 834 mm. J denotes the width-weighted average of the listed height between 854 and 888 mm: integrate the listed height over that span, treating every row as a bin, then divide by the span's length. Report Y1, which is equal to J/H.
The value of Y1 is 58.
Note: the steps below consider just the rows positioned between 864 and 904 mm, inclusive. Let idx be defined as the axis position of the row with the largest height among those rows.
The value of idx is 891.0 mm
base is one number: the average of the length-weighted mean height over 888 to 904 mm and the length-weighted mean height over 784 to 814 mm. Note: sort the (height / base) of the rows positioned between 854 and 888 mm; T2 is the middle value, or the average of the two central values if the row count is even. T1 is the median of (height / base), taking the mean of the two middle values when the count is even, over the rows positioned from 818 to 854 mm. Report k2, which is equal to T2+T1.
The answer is 1.98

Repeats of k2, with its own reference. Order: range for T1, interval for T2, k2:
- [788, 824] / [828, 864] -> 1.99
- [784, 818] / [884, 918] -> 2.00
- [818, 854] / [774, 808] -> 1.90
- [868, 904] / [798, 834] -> 2.00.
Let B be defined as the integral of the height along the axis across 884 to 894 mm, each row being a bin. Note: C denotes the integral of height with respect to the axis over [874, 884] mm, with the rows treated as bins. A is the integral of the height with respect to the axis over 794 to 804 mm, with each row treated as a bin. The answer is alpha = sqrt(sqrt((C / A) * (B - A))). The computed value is 1.91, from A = 414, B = 427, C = 425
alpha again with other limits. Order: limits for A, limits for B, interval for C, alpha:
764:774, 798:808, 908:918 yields 4.58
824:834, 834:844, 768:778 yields 1.00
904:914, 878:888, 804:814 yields 1.76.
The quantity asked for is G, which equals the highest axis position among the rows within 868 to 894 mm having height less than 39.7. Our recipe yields 871.0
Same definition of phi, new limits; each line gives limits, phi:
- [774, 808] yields 801.0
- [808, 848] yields 811.0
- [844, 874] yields 846.0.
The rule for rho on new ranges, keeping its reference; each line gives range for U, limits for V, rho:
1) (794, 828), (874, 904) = -0.38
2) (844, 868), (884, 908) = -0.08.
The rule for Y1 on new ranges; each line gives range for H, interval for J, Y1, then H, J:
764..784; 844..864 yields 8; 4.8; 40.6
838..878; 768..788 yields 19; 1.5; 28.6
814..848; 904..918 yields 61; 0.7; 40.3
